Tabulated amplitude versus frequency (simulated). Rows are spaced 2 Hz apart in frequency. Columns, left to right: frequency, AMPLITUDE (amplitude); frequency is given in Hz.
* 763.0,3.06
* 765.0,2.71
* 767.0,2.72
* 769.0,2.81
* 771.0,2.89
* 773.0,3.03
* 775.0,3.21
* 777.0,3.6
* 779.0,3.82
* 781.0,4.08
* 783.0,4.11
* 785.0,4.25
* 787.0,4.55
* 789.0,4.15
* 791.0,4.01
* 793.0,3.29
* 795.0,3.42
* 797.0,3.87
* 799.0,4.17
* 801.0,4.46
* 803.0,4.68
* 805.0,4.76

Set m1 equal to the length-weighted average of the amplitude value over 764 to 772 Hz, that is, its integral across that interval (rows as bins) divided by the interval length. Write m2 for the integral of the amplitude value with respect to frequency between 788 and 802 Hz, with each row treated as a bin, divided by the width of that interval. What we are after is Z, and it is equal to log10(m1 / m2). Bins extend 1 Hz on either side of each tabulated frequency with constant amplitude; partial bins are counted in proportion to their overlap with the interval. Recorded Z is -0.15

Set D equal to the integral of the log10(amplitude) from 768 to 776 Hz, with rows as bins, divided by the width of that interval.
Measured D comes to 0.474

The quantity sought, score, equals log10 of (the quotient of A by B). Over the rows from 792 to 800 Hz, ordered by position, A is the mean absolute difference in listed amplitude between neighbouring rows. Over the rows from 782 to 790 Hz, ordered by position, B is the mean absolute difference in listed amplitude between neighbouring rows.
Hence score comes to 0.02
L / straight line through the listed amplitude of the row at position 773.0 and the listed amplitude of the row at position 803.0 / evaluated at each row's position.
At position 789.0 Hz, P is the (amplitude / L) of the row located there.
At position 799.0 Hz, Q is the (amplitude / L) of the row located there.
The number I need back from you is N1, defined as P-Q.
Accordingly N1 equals 0.13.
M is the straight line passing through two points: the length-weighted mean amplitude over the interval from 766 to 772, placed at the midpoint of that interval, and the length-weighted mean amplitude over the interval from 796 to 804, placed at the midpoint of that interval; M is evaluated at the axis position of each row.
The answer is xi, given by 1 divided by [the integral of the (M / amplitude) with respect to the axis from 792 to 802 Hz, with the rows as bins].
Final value 0.092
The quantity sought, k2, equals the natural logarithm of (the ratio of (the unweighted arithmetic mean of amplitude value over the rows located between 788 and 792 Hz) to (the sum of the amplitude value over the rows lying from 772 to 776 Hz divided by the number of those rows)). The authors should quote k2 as 0.27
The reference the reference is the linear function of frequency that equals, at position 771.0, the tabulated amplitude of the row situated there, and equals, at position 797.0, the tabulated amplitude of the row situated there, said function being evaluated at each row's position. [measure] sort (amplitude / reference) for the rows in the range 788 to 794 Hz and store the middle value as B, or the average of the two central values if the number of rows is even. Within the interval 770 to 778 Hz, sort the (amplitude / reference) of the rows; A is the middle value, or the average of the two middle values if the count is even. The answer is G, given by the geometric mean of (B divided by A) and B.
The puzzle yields 1.08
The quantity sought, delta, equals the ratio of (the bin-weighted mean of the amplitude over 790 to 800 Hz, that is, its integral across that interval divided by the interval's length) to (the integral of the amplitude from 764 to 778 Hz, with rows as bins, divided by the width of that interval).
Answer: 1.25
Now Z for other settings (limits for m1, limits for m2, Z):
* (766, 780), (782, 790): -0.13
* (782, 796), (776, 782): 0.02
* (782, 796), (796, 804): -0.03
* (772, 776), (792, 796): -0.03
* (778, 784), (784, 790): -0.03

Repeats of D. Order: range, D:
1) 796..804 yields 0.632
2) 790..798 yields 0.561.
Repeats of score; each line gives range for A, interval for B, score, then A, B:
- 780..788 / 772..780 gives -0.23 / 0.16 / 0.26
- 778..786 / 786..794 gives -0.47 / 0.14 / 0.42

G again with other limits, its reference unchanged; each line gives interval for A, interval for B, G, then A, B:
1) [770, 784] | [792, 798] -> 0.84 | 1.16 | 0.90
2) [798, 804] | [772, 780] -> 1.05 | 1.11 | 1.11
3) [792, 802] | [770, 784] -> 1.16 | 1.00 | 1.16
